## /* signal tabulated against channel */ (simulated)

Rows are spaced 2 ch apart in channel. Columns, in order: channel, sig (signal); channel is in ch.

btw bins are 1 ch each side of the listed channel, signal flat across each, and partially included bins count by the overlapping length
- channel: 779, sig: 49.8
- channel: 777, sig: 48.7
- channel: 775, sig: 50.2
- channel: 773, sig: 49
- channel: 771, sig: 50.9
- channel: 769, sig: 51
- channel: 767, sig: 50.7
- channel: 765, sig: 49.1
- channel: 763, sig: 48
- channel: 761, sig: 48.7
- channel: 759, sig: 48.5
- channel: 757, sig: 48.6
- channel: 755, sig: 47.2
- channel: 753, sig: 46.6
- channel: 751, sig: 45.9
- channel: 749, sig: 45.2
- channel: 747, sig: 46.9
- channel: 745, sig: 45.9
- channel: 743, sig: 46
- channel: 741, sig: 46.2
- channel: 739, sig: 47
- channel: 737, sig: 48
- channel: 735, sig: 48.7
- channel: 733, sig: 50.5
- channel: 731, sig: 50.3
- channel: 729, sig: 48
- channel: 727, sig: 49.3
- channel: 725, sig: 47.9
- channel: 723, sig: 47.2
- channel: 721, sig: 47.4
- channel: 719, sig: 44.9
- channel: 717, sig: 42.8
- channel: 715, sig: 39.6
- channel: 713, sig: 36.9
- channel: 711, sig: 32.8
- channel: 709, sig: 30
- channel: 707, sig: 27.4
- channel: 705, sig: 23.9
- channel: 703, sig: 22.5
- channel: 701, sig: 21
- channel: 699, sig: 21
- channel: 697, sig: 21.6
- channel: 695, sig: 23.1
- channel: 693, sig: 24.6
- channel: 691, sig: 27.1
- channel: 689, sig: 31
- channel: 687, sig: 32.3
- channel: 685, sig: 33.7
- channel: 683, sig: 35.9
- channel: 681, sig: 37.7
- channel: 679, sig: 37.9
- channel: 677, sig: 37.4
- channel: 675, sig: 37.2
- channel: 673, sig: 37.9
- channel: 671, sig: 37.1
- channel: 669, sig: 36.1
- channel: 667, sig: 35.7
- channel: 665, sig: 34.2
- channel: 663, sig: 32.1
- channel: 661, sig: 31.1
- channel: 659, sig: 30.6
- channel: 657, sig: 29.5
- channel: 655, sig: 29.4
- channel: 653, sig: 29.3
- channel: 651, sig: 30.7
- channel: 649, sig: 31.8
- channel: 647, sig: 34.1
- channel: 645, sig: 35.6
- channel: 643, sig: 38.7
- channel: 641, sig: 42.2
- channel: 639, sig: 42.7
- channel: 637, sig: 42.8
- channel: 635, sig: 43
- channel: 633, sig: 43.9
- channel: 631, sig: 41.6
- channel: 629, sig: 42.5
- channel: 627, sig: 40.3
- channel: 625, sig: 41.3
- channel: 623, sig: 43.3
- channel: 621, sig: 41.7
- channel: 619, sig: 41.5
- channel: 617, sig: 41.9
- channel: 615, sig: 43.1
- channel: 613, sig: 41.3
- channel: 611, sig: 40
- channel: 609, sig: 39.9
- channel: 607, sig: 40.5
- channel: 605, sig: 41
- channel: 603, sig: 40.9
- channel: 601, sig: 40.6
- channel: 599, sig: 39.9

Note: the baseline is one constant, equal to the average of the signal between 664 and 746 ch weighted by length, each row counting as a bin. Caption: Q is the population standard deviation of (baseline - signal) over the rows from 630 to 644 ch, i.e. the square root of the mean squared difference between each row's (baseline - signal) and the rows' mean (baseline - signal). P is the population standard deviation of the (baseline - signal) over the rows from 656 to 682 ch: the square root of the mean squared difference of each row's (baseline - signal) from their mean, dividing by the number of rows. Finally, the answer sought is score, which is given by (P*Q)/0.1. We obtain 46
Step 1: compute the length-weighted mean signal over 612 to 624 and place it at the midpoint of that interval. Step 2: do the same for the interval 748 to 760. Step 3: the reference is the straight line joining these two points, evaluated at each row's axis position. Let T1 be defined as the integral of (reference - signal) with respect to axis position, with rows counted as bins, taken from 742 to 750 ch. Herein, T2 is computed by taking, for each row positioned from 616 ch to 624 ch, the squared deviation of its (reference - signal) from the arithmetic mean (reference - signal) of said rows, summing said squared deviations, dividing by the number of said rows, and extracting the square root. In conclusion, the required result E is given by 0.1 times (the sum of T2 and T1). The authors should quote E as 1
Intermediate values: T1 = 6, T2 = 0.7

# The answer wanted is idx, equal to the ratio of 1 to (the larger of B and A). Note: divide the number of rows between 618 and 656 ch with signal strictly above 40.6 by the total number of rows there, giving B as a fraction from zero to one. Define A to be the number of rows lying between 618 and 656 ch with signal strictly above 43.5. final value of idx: 1.0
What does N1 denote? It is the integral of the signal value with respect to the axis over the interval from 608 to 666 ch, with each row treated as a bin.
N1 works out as 2200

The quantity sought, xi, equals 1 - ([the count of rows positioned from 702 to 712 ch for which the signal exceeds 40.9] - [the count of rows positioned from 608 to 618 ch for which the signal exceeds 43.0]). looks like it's 2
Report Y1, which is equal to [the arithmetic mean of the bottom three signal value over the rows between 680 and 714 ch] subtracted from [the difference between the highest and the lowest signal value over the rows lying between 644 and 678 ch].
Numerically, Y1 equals -12.6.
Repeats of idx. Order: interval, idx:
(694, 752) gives 0.1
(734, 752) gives 0.1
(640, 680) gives 20.0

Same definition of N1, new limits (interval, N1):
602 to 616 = 573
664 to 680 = 587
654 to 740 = 3081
